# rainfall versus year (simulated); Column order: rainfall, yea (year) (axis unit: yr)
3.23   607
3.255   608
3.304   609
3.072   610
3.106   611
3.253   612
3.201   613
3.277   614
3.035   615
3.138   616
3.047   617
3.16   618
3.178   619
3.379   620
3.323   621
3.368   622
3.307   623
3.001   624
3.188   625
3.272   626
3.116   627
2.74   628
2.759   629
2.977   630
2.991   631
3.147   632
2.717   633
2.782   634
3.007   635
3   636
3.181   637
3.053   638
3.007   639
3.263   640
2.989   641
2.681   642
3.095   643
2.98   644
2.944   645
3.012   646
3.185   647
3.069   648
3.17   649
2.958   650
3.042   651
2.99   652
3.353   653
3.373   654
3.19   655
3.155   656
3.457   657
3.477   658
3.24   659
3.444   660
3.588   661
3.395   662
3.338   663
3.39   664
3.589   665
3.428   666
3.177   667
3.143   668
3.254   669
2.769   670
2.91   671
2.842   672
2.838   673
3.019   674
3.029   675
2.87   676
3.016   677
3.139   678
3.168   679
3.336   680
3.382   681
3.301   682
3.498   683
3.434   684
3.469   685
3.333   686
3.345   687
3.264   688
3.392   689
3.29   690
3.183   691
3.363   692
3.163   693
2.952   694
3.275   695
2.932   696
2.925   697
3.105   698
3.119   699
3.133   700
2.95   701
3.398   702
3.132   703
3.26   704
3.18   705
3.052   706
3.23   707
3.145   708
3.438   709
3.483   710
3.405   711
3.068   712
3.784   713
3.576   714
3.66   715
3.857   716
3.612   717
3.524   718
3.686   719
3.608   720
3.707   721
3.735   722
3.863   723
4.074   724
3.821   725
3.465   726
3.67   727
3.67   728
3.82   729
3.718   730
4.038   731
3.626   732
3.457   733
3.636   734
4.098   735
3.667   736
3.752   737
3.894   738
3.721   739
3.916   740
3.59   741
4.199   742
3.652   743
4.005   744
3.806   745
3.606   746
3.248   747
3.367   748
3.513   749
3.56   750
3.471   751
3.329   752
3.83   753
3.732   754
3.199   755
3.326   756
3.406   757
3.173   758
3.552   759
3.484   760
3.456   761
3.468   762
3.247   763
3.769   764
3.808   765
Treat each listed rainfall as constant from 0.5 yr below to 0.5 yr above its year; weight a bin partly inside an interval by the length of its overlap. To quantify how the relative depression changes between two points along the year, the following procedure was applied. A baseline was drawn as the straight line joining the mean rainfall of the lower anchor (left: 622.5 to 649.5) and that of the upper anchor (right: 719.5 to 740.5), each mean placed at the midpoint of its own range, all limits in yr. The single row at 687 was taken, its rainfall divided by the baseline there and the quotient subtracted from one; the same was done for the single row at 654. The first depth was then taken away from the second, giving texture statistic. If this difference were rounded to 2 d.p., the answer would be -0.09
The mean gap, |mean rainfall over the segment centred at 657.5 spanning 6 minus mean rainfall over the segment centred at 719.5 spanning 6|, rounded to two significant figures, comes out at 0.32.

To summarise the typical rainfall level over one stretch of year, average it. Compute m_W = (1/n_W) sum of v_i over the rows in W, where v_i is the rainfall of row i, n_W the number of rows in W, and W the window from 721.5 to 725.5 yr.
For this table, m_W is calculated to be 3.9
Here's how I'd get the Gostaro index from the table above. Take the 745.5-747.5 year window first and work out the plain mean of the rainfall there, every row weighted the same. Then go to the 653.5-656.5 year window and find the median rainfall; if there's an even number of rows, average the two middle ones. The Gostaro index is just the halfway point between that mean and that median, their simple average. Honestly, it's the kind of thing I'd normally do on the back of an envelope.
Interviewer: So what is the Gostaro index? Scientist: 3.31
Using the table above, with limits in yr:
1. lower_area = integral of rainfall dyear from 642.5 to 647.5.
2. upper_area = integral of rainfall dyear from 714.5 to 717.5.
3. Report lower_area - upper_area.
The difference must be 4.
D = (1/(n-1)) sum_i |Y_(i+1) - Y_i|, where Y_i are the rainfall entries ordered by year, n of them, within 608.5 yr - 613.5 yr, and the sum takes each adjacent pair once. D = 0.116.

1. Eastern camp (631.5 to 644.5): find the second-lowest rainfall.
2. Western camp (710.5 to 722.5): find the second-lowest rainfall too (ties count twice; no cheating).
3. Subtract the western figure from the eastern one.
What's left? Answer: -0.7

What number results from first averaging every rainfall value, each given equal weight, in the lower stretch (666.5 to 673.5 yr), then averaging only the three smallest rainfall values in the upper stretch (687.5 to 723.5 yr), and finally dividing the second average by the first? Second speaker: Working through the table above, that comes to 0.98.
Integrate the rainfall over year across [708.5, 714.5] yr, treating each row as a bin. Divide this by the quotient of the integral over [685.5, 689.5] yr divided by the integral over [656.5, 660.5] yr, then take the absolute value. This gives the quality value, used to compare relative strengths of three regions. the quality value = 21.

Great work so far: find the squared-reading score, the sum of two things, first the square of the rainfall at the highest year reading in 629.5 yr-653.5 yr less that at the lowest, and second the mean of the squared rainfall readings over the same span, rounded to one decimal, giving 11.6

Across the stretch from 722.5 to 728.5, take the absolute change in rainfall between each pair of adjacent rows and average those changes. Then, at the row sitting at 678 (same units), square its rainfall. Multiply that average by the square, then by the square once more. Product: 20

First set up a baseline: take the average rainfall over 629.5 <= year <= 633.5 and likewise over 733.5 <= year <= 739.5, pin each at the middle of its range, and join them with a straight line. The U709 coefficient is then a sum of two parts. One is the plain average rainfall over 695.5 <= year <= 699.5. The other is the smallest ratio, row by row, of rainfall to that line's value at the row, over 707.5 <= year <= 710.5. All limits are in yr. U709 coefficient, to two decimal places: 3.90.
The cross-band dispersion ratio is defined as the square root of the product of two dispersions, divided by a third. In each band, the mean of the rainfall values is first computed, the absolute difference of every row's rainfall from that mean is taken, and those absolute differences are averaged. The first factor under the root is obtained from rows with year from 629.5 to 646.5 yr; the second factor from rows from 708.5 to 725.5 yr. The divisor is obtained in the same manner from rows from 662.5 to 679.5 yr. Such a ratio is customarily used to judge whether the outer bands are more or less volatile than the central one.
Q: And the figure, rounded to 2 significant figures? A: 0.68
